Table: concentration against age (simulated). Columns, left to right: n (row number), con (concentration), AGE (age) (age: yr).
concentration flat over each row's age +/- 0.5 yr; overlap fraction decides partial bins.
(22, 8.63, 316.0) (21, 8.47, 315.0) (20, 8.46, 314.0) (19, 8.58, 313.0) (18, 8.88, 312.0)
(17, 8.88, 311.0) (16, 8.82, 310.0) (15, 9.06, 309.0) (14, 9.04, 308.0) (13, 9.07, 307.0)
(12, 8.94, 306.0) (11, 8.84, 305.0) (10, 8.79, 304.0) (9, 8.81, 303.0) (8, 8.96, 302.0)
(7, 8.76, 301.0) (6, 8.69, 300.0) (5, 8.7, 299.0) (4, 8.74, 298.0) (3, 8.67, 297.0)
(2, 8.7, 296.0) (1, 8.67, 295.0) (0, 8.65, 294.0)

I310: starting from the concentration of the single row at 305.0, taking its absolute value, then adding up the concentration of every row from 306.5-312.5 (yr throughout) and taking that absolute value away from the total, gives 44.9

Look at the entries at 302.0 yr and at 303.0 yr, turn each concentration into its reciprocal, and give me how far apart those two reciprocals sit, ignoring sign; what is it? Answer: 0.0019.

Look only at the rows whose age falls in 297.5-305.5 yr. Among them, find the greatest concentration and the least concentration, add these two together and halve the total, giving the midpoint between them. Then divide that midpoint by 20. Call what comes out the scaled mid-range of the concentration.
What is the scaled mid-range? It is 0.441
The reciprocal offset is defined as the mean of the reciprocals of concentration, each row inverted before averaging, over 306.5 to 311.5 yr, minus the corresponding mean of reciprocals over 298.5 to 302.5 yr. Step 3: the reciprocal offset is -0.002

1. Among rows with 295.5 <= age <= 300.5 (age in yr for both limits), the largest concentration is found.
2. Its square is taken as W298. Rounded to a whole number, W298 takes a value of 76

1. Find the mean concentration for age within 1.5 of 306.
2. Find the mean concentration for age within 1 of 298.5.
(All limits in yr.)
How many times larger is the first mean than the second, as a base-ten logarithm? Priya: 0.011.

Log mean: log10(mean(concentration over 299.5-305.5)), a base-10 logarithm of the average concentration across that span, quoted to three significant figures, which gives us 0.945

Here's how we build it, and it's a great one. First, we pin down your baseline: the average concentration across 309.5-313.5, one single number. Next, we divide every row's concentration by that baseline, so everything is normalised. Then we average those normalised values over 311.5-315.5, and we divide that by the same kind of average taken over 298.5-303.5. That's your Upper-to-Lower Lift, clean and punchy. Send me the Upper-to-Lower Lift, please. 0.98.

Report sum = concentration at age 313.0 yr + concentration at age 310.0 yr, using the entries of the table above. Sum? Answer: 17.4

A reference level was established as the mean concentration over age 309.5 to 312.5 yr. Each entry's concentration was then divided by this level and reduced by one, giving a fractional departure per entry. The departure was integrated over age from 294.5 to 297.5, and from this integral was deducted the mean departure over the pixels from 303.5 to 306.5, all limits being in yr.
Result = -0.061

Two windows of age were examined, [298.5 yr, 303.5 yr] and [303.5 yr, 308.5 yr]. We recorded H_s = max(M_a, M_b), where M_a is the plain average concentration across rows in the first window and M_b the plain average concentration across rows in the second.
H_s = 8.936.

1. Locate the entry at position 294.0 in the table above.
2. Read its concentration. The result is 8.65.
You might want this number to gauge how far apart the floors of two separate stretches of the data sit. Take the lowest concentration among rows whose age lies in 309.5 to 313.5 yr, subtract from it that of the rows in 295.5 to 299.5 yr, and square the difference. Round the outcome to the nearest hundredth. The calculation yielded 0.01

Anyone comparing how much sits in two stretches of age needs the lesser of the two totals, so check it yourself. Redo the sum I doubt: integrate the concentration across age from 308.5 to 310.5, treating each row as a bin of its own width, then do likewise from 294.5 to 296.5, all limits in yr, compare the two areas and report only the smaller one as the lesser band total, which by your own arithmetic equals 17.4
